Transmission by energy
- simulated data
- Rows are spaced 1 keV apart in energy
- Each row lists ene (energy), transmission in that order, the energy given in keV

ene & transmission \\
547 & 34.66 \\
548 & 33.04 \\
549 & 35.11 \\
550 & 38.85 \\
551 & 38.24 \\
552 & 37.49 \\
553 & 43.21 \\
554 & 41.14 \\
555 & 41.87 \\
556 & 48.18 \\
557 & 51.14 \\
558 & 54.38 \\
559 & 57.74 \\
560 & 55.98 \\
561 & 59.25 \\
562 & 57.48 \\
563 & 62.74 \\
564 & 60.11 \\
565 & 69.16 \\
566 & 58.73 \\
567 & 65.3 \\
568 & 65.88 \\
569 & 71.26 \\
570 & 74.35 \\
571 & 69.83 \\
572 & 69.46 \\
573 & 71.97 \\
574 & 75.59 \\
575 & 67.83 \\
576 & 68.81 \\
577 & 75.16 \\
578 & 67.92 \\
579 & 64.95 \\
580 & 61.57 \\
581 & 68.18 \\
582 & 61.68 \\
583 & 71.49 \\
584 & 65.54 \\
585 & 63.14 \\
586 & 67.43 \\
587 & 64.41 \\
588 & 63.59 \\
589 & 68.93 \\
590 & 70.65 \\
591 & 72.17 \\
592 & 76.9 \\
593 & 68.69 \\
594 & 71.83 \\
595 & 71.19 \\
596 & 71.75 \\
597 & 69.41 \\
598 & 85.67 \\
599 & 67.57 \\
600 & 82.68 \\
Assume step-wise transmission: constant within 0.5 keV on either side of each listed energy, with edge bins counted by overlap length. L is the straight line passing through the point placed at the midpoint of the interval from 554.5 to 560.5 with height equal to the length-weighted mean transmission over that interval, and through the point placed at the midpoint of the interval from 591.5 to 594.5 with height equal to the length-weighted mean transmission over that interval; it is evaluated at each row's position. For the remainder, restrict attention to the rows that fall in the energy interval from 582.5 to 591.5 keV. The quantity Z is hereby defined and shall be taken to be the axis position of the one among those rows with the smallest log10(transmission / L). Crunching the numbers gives 588 keV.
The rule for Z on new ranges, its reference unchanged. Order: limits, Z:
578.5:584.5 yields 582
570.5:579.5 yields 579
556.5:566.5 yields 557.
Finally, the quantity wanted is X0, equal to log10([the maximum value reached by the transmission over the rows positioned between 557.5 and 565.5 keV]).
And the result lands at 1.84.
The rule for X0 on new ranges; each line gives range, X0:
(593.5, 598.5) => 1.93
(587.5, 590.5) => 1.85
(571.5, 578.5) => 1.88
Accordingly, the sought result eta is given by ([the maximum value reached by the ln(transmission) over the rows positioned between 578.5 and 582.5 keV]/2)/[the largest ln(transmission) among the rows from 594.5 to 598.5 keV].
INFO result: 0.474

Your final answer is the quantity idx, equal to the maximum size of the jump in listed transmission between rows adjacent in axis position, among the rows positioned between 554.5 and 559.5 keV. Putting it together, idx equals 6.3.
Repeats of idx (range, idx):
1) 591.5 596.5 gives 8.2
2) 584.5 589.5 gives 5.3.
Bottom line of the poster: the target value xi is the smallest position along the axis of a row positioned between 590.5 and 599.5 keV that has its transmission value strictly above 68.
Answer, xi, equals 591 keV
